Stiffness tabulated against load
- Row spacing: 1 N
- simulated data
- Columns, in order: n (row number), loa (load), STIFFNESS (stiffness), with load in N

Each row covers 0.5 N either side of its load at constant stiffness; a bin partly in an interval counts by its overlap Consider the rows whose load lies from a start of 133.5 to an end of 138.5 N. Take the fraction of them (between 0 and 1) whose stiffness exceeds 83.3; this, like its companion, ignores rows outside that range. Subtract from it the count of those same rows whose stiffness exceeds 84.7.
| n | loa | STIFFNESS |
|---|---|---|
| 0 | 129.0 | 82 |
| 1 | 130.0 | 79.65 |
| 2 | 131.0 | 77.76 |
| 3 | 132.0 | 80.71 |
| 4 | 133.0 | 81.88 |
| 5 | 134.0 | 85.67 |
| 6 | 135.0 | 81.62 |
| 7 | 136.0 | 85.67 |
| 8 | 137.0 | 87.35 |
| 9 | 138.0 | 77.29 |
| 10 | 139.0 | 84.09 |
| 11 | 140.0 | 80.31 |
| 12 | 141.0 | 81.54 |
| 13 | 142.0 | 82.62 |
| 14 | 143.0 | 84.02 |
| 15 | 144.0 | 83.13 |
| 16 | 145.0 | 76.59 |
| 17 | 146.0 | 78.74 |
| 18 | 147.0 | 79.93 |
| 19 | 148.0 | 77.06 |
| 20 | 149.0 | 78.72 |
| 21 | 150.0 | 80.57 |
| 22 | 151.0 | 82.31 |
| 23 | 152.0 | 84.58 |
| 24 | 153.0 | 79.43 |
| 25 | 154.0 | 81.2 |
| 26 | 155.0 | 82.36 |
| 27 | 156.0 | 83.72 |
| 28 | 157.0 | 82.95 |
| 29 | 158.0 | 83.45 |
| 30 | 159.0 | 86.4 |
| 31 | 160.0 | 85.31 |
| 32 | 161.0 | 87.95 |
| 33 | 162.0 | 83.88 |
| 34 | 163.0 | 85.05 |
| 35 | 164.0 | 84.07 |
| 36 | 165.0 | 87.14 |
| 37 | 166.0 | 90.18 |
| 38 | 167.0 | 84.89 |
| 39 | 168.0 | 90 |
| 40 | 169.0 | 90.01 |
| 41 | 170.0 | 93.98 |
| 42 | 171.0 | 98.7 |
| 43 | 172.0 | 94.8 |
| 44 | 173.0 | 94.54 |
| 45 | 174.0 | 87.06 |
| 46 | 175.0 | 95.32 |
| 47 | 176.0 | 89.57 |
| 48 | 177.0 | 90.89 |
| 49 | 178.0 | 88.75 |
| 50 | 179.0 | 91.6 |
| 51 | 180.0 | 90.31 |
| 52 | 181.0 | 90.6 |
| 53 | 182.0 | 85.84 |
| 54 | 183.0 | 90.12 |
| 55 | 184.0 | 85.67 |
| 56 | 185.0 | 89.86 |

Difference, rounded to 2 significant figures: -2.4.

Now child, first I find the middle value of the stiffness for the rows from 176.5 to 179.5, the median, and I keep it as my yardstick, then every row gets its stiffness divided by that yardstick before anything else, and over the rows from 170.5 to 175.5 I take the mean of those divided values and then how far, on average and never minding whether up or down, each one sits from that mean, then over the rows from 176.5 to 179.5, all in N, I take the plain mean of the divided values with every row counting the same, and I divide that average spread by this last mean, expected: 0.031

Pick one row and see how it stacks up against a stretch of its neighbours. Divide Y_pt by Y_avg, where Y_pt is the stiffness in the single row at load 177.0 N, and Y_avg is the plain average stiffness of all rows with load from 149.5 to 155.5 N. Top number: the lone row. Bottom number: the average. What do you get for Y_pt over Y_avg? 1.11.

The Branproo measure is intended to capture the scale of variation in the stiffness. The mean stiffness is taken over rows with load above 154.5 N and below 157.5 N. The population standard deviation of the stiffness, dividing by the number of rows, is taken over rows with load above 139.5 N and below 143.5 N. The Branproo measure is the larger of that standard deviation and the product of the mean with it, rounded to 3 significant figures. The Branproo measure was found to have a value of 113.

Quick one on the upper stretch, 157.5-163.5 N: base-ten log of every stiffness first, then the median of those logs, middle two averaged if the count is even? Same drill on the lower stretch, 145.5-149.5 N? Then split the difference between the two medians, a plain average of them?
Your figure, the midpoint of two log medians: 1.913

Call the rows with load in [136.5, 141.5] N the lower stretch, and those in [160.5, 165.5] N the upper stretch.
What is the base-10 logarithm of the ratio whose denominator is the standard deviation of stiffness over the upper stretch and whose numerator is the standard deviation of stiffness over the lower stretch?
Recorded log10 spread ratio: 0.3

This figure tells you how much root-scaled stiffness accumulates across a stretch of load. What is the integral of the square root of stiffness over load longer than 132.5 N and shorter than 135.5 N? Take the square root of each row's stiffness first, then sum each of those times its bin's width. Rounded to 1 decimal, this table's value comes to 27.3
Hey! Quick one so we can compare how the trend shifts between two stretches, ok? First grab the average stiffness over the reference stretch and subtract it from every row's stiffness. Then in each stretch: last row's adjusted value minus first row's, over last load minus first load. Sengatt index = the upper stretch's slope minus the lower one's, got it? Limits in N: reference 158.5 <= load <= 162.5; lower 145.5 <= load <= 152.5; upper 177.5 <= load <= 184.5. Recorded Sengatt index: -1.5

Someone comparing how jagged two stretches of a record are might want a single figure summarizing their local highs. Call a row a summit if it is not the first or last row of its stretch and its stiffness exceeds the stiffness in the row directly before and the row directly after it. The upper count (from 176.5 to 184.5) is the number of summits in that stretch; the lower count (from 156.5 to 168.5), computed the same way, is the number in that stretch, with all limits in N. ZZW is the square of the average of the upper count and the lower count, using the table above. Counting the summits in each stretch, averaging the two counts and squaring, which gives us 12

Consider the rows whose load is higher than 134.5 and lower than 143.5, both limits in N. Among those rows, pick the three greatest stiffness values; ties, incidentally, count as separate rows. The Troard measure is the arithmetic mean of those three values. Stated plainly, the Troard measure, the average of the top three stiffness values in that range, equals 86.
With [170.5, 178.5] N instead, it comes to 96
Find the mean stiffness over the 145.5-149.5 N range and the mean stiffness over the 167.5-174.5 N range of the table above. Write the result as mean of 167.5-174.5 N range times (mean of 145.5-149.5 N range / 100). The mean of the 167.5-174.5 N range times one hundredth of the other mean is 72.9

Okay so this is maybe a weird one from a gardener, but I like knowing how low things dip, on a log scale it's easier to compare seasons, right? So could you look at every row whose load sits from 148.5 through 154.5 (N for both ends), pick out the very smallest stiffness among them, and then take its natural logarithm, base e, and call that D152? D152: 4.37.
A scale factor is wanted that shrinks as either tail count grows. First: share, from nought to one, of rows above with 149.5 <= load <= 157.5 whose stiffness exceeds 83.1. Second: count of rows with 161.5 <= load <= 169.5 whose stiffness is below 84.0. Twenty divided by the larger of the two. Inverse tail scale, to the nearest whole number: 20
